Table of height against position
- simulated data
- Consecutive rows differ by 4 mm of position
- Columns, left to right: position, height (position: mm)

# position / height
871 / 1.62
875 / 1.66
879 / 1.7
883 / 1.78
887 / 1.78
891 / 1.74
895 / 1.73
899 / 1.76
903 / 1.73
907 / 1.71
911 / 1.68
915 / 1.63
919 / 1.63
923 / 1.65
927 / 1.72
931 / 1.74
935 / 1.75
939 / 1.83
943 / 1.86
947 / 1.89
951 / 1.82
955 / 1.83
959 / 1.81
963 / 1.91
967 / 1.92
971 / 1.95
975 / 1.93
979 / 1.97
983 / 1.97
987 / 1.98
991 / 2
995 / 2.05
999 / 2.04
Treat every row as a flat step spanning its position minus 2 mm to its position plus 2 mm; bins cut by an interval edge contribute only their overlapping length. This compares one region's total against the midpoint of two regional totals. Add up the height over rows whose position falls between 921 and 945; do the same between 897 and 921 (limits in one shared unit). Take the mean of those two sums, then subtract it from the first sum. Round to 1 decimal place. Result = 0.2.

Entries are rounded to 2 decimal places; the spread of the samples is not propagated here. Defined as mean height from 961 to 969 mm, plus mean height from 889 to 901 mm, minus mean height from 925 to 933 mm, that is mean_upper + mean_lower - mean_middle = 1.93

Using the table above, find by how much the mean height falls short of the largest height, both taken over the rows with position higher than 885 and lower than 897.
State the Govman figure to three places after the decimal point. 0.030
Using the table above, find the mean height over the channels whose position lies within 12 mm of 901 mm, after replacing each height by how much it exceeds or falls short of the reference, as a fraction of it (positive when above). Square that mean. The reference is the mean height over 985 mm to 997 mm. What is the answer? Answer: 0.020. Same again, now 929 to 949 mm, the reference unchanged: 0.010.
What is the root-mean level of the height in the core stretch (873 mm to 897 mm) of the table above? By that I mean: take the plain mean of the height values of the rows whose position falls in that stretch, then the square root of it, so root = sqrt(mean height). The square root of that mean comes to 1.32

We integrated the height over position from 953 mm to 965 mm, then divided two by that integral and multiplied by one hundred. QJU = 9.0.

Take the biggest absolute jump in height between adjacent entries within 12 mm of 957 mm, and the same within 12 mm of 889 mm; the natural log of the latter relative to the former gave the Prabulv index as -0.22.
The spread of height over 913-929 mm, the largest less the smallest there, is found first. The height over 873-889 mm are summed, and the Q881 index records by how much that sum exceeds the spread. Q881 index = 6.8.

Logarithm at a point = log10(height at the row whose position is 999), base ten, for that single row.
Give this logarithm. 0.31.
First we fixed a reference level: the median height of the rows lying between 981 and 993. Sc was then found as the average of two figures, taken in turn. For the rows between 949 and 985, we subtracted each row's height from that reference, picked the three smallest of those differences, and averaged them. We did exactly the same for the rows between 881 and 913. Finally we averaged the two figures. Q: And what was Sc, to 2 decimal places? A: 0.11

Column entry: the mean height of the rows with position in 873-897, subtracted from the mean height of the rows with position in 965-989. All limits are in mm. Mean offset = 0.22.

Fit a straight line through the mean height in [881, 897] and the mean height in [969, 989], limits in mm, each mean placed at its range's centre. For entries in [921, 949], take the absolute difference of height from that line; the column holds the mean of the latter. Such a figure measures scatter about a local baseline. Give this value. 0.084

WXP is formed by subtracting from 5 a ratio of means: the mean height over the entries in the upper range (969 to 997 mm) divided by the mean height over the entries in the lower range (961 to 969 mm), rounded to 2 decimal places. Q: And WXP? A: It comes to 3.97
